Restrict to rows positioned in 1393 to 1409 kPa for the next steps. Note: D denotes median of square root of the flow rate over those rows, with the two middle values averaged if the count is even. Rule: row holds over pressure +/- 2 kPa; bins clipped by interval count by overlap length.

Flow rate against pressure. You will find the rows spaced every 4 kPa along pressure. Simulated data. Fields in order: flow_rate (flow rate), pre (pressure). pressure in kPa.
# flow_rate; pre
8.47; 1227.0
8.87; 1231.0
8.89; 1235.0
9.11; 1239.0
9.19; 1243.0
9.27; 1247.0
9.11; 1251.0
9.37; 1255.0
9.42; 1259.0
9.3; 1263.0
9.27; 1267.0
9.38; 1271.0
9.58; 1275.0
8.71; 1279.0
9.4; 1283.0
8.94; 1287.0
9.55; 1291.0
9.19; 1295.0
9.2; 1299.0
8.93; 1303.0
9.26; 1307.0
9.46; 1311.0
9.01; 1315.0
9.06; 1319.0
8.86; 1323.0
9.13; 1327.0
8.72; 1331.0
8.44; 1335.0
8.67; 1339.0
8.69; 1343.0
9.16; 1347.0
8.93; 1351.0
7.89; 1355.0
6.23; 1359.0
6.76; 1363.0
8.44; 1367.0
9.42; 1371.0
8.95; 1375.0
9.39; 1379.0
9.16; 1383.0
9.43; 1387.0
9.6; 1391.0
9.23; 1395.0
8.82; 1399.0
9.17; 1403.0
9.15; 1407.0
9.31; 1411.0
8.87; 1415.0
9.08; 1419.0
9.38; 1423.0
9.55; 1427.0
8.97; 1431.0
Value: 3.027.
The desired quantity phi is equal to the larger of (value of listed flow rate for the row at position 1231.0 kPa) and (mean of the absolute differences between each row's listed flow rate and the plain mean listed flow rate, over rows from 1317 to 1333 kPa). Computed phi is 8.9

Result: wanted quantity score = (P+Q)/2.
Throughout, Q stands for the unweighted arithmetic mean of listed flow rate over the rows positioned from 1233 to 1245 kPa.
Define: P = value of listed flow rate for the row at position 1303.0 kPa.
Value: 9.00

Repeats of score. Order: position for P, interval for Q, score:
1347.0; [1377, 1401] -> 9.22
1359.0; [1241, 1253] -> 7.71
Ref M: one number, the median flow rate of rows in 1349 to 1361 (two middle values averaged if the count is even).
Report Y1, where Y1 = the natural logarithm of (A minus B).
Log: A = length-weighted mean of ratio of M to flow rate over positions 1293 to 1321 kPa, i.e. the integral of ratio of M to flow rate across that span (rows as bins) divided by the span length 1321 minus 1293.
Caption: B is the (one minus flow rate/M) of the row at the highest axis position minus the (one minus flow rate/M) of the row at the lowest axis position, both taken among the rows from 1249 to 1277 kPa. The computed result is -0.08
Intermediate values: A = 0.862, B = -0.060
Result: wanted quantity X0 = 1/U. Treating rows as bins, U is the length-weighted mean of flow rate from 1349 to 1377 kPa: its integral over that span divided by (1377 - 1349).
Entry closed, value 0.124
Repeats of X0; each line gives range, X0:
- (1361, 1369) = 0.132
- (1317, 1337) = 0.113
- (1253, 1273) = 0.107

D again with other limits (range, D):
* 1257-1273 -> 3.056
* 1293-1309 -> 3.032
